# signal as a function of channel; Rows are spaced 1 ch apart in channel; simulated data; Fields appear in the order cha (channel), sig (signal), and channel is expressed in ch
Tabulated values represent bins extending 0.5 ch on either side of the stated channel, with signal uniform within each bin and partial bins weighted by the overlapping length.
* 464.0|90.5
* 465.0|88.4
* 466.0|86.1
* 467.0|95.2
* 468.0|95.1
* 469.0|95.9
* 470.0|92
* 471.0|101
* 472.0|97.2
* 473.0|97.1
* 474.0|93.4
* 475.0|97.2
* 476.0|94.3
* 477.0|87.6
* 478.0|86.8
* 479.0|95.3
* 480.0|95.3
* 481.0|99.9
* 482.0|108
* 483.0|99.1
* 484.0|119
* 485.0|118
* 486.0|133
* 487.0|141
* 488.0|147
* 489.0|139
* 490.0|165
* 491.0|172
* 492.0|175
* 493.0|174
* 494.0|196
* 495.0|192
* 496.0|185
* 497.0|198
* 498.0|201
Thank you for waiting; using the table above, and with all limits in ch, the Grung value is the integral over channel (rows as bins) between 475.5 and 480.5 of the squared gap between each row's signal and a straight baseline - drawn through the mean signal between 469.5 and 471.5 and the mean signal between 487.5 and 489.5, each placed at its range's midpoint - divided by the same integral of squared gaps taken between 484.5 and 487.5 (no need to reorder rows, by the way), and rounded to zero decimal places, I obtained 11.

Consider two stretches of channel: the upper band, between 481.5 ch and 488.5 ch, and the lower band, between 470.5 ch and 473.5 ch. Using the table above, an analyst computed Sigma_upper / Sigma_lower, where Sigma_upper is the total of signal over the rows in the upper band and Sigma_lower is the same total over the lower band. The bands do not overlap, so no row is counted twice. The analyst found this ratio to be 2.9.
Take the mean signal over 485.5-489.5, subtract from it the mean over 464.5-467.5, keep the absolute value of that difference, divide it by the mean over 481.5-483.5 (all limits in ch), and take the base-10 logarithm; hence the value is -0.315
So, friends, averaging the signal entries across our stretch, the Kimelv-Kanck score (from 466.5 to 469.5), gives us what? 95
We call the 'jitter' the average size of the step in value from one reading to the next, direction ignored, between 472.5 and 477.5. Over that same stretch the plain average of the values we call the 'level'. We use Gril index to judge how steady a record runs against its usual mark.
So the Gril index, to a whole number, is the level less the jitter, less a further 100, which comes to -10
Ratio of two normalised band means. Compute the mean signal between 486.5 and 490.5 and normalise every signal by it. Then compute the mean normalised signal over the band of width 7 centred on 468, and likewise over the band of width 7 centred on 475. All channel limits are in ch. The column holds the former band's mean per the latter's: 1.00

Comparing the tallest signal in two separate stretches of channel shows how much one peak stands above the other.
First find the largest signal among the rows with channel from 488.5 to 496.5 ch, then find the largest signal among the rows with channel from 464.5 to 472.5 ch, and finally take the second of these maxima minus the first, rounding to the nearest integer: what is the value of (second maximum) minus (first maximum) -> -95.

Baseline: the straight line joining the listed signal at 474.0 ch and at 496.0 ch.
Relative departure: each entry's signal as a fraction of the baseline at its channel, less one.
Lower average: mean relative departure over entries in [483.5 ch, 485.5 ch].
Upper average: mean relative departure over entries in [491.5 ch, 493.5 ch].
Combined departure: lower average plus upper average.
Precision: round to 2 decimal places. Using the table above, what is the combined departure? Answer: -0.11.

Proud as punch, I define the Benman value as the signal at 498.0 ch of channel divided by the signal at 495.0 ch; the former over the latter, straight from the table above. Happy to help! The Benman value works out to 1.05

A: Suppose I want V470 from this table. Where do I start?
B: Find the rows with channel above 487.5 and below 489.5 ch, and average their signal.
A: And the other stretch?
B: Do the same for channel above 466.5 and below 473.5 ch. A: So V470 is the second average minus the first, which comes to -47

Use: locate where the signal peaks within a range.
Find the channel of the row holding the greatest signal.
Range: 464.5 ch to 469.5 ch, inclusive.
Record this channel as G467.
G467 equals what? 469.0 ch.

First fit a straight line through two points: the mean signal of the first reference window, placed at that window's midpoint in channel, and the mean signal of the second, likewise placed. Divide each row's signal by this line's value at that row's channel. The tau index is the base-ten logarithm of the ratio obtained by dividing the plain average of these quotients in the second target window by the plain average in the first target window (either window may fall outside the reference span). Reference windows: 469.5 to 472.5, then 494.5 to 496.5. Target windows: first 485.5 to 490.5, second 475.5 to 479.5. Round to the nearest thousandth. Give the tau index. -0.079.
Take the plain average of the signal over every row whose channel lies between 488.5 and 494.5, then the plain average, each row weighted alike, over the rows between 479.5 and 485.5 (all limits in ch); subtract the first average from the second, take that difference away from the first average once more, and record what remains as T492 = 234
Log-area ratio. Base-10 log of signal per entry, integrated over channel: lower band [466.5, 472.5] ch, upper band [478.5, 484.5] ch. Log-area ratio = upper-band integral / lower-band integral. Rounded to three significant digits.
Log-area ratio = 1.01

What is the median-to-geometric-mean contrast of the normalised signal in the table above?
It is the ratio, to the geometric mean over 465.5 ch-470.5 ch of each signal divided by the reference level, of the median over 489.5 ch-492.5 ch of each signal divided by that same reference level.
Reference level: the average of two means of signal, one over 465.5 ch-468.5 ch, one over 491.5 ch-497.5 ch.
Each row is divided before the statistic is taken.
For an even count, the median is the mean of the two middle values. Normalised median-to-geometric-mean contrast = 1.9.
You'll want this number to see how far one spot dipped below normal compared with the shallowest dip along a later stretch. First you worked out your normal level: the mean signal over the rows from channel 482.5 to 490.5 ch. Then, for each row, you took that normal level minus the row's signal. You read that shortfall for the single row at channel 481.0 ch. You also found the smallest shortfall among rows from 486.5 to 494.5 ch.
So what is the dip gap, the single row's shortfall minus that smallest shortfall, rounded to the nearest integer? 96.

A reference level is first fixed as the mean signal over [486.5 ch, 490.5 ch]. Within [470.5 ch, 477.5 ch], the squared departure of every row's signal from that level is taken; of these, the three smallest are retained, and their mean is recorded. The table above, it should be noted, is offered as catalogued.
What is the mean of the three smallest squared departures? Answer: 2457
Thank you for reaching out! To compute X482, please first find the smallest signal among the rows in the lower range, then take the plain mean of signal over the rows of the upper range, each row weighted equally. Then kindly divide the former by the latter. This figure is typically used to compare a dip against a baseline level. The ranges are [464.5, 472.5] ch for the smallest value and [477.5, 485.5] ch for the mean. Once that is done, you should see 0.84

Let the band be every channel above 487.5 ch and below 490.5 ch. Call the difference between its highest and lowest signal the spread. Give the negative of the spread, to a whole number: -26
